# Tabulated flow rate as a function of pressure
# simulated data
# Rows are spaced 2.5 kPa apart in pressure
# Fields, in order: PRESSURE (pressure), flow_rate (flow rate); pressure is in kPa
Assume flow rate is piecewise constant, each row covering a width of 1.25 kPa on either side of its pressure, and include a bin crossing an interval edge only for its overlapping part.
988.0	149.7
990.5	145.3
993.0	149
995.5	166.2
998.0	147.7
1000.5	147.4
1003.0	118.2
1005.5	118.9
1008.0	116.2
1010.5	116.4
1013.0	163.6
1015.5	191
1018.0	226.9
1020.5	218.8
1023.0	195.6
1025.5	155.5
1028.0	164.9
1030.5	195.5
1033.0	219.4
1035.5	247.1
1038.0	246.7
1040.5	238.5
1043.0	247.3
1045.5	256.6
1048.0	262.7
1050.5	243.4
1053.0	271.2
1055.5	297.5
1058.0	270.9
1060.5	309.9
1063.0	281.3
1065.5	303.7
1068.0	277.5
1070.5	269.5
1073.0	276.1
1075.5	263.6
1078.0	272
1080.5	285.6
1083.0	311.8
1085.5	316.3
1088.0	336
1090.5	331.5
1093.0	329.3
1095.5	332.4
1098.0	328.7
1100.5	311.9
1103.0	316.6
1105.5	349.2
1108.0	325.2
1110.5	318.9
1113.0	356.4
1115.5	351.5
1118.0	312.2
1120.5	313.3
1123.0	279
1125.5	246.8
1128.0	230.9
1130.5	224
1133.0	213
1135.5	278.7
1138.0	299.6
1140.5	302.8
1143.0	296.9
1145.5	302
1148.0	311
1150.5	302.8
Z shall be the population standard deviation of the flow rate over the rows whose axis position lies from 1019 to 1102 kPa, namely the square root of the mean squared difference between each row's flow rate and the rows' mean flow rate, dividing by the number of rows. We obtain 47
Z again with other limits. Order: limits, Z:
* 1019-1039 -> 32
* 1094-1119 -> 16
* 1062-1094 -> 25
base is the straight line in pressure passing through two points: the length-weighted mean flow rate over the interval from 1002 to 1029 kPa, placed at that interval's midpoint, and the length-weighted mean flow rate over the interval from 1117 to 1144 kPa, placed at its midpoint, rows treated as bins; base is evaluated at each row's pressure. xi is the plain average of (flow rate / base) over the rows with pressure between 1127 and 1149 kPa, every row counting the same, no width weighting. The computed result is 0.98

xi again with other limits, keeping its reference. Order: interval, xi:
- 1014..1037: 1.17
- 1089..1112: 1.34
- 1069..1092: 1.32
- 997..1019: 0.96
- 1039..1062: 1.36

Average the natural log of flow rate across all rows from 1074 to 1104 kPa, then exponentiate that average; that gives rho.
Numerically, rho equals 310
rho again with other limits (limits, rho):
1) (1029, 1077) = 261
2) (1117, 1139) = 264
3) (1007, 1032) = 170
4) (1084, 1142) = 302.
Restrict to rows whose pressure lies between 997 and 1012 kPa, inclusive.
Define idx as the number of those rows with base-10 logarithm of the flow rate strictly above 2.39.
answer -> 0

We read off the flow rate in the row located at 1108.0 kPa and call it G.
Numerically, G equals 325.2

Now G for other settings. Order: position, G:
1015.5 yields 191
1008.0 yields 116.2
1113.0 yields 356.4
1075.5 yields 263.6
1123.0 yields 279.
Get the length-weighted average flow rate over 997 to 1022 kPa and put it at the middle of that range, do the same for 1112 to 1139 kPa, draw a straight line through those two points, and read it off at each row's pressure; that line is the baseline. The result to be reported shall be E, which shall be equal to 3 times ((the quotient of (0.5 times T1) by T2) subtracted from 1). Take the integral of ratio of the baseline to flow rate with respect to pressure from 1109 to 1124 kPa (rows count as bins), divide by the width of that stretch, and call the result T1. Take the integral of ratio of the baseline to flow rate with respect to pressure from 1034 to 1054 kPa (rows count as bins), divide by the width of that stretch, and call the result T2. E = 1.35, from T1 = 0.85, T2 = 0.77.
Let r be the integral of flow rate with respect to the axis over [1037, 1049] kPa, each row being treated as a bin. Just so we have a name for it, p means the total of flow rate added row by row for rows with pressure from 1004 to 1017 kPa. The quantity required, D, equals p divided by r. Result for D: 0.24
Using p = 706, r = 3002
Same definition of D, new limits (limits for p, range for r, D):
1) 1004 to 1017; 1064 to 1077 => 0.20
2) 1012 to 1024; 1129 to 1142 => 0.29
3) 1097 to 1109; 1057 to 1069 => 0.47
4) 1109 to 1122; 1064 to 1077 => 0.46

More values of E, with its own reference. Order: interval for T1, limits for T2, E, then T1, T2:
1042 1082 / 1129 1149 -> 1.92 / 0.78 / 1.08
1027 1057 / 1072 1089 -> 1.48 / 0.81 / 0.80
